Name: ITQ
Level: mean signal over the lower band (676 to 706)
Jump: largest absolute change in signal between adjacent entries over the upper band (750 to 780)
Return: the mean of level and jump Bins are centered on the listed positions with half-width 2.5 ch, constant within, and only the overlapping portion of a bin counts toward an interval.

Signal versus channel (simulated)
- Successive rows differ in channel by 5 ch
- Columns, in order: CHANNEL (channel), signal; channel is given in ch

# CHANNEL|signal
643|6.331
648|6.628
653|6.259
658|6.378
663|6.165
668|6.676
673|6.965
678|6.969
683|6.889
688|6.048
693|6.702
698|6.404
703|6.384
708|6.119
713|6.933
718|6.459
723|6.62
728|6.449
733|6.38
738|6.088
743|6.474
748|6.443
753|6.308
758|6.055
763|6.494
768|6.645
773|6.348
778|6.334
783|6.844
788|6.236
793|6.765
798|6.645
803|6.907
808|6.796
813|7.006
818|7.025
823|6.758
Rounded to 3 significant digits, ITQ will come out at 3.50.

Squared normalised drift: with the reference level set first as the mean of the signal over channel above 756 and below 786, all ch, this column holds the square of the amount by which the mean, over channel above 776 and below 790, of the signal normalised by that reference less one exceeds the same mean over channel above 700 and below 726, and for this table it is 0.0000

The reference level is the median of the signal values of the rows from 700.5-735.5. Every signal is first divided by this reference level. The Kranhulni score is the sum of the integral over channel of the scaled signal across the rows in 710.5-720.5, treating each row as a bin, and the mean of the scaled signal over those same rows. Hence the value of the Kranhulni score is 11.4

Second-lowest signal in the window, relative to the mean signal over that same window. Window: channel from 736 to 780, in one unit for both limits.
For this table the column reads 0.958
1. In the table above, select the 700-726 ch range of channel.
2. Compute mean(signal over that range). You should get 6.5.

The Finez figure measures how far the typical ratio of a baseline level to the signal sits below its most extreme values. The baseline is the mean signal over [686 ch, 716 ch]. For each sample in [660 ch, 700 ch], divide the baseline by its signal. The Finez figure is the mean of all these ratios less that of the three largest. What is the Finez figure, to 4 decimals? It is -0.0603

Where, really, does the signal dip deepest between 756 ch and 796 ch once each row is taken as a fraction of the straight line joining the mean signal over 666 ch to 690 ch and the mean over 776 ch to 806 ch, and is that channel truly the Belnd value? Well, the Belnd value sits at 758 ch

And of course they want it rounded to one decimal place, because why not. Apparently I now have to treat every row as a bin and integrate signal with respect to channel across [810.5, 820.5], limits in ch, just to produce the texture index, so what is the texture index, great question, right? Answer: 70.2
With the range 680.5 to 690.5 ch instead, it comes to 64.7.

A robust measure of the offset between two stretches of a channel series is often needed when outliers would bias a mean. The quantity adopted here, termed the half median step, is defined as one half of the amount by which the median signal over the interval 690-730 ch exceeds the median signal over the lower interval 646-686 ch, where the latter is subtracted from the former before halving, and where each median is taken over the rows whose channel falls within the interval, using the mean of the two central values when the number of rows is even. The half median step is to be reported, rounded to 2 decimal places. -0.10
